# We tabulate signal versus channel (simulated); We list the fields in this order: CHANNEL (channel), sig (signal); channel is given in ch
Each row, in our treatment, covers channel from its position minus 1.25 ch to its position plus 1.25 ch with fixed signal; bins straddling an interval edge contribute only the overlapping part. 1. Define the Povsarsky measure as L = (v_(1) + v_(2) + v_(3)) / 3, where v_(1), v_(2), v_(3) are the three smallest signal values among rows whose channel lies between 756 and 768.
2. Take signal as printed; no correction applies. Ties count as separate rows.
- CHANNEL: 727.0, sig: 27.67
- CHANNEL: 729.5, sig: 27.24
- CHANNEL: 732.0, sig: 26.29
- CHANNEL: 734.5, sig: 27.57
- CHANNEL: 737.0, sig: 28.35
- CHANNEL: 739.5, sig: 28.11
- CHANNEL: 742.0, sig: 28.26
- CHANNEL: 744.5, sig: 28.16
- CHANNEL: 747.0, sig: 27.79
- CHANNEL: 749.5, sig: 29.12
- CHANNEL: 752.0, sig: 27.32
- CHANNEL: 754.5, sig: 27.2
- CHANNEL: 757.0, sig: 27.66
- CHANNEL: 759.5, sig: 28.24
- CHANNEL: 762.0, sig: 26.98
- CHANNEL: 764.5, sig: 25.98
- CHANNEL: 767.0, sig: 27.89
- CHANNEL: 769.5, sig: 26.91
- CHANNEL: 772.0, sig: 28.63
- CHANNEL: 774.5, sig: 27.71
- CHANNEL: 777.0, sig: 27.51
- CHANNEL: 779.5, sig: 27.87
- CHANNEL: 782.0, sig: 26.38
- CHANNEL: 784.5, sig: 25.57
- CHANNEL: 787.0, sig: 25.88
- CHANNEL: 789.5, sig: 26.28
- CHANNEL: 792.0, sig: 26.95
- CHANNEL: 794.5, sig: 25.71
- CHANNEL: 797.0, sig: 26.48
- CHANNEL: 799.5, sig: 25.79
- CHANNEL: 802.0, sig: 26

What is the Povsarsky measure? 26.9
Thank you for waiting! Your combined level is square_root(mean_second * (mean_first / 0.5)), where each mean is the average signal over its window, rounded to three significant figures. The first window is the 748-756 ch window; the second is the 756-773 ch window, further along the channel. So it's 39.1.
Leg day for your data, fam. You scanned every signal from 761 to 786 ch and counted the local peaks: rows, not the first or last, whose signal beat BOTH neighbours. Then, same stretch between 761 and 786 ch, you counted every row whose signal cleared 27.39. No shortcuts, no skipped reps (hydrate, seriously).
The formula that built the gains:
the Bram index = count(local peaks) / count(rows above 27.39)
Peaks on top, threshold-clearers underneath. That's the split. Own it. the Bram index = 0.60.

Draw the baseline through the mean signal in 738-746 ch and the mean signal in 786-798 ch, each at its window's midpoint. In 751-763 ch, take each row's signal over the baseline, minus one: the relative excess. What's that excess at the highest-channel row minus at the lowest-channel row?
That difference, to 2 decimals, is 0.00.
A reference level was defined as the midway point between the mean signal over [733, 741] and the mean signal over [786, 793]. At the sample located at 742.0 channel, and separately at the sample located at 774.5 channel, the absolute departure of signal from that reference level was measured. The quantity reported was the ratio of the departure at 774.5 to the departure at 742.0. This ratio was 0.5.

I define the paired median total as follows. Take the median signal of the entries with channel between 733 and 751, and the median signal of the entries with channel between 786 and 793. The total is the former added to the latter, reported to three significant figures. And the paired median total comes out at 54.4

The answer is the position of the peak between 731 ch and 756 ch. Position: 749.5 ch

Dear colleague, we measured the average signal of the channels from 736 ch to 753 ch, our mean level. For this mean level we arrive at 28.2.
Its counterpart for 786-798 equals 26.3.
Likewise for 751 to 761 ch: 27.6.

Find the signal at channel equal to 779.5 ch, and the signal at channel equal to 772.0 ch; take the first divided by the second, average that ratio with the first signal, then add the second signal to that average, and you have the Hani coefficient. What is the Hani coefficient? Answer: 43.1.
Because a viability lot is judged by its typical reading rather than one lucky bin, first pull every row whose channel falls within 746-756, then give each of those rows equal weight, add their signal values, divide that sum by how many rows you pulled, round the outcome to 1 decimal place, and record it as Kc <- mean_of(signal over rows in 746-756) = 27.9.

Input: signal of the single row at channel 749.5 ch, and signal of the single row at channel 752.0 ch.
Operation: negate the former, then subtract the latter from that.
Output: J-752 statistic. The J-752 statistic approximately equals -56.4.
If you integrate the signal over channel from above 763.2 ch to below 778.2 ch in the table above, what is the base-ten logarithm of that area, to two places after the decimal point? 2.61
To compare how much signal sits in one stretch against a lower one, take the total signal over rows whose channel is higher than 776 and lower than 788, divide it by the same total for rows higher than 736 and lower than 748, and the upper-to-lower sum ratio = 0.95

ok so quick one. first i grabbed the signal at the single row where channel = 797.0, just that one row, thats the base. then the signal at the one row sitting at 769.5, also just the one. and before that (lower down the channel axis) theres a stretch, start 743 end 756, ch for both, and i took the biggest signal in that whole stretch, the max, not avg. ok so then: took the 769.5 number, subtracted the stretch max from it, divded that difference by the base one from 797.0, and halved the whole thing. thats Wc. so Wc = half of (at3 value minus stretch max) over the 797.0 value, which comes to -0.042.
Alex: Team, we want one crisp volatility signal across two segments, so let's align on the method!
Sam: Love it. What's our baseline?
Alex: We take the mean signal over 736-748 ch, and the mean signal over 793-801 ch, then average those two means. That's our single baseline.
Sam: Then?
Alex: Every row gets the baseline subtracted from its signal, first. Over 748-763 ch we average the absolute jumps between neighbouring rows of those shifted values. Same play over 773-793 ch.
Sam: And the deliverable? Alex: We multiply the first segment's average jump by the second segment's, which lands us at 0.51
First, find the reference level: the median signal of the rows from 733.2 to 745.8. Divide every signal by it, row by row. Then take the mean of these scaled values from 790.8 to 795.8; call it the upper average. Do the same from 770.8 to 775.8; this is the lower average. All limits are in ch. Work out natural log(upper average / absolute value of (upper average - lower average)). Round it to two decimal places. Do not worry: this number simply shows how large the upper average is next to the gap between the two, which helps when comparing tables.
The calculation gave 2.66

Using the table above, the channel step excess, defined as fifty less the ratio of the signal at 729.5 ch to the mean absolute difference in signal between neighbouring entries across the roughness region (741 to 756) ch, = 13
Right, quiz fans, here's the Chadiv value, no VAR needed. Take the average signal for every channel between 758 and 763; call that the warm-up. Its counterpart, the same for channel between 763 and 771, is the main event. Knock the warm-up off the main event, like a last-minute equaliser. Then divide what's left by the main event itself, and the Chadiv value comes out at -0.025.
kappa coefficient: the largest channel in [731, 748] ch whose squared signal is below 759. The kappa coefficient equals 732.0 ch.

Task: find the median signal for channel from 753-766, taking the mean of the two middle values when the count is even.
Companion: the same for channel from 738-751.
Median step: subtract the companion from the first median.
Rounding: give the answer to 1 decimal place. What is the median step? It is -1.0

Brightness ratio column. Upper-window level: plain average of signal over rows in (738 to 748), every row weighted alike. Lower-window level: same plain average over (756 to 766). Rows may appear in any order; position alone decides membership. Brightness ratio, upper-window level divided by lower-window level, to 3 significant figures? 1.03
